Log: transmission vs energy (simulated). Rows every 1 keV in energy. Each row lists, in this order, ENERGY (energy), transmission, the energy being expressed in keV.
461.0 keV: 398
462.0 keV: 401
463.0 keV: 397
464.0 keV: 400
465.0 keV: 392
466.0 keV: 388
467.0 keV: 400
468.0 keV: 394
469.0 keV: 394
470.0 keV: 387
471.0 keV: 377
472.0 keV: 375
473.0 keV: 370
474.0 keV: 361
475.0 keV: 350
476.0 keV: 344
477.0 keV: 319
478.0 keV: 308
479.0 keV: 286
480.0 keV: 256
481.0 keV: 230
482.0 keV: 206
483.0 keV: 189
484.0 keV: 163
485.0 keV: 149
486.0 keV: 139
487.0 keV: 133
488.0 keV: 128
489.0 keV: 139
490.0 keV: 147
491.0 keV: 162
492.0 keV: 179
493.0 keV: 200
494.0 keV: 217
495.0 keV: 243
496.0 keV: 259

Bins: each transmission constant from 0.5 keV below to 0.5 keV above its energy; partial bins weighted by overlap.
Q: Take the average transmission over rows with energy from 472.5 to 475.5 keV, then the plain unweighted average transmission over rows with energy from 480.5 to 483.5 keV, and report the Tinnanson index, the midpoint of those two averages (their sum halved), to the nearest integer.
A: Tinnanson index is 284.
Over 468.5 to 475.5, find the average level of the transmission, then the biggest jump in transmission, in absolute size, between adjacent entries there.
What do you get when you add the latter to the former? 384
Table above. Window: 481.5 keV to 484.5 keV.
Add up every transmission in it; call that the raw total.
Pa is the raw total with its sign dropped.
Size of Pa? 558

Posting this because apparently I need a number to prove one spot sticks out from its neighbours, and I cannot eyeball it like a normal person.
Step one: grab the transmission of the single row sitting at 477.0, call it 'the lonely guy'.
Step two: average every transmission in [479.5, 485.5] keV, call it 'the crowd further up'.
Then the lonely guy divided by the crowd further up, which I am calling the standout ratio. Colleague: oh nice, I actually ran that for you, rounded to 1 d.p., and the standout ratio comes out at 1.6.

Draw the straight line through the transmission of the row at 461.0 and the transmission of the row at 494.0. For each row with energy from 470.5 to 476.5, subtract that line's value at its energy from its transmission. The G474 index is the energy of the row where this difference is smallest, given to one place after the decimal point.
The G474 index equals 476.0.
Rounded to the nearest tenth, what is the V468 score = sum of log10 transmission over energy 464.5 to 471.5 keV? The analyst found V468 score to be 18.1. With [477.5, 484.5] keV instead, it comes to 16.5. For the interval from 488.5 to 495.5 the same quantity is 15.8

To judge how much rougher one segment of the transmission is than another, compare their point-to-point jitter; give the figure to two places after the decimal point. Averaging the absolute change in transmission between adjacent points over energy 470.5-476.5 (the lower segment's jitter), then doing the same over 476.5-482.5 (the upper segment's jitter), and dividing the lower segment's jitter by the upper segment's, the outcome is 0.29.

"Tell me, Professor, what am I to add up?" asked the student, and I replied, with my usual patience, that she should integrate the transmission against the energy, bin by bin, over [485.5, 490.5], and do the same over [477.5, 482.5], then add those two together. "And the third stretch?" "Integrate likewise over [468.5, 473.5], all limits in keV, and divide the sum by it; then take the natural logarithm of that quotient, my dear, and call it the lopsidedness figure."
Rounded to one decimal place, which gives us 0.0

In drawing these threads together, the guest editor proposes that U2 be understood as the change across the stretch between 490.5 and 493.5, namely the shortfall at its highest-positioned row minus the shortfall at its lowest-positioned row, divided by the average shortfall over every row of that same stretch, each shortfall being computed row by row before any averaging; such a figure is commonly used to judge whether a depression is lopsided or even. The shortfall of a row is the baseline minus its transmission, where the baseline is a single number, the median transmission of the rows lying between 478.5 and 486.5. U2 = -2.2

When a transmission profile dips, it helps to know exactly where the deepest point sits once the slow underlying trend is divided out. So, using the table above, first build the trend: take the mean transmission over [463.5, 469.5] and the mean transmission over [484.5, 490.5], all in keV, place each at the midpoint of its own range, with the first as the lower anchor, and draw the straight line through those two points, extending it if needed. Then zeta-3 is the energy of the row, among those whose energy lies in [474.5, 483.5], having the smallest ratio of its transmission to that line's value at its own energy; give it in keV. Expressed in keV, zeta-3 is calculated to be 483.0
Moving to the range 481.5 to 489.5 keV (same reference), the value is 485.0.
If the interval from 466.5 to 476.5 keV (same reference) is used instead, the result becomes 467.0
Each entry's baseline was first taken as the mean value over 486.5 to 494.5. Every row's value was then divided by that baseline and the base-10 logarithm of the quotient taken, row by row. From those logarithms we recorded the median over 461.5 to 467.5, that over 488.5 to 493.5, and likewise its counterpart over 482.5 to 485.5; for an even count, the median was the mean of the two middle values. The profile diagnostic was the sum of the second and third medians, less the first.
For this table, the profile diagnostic -0.39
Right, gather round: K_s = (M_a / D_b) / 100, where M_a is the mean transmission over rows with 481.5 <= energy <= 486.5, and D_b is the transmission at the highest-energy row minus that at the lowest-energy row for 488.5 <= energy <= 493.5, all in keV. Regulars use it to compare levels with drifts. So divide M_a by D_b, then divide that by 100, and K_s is 0.03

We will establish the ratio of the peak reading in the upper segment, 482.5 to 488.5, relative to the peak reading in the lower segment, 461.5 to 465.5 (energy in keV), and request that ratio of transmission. 0.47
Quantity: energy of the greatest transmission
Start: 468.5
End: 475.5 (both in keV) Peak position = 469.0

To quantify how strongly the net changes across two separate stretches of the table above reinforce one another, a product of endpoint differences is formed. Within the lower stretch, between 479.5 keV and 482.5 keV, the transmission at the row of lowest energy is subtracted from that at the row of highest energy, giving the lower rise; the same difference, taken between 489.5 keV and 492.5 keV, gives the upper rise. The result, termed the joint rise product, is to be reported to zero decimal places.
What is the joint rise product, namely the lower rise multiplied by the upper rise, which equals -1600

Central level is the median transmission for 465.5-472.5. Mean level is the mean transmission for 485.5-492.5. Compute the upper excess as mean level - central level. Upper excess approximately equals -241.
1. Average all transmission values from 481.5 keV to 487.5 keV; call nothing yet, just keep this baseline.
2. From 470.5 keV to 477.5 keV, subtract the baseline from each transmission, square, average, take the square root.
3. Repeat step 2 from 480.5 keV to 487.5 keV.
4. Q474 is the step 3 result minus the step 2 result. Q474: -159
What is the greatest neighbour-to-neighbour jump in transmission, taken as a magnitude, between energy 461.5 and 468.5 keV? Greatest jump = 12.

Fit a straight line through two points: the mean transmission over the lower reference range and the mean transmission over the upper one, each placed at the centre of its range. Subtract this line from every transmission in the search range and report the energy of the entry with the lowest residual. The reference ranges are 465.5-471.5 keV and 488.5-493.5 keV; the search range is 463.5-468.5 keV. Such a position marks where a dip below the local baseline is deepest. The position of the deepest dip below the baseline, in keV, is 464.0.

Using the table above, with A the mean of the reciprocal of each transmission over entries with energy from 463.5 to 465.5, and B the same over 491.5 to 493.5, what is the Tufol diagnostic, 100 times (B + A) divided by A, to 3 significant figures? 310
